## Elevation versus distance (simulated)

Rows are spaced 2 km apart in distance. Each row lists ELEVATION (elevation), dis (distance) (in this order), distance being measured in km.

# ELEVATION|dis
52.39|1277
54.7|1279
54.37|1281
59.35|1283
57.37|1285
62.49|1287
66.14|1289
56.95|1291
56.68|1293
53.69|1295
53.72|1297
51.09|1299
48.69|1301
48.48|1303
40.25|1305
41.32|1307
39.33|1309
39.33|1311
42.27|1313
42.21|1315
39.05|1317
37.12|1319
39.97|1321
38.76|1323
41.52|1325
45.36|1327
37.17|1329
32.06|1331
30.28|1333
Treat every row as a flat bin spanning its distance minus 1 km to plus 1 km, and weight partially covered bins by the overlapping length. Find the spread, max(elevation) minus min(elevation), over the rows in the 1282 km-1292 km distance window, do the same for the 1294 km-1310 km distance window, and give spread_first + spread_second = 24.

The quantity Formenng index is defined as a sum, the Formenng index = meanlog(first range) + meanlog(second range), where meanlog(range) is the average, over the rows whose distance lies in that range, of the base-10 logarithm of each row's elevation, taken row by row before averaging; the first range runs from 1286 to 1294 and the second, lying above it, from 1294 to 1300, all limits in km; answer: 3.50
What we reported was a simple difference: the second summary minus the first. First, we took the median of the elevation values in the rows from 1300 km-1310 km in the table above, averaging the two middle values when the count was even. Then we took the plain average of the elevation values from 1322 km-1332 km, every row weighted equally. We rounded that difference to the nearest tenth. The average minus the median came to -2.3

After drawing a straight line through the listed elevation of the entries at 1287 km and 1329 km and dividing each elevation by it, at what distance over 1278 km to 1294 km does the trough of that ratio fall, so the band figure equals 1279 km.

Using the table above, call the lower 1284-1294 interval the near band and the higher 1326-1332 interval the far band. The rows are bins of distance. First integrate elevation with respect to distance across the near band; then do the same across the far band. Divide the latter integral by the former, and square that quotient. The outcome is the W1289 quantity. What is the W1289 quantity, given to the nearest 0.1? 0.1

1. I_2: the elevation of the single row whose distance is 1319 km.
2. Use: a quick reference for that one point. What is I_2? 37.12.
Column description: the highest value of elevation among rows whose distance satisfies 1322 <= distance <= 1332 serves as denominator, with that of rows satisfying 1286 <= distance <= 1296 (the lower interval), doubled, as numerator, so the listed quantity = 2.92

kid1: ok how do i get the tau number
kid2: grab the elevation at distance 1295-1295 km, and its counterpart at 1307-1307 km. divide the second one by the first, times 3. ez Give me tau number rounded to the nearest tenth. 2.3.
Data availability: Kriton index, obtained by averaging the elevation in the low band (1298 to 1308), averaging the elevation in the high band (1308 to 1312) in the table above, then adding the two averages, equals 85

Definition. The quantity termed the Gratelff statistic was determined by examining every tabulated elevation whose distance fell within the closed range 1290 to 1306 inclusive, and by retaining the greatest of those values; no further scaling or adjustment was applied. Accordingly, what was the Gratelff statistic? 56.95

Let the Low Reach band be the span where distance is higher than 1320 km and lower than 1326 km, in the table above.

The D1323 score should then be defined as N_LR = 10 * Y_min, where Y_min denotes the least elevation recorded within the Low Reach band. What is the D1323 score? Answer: 388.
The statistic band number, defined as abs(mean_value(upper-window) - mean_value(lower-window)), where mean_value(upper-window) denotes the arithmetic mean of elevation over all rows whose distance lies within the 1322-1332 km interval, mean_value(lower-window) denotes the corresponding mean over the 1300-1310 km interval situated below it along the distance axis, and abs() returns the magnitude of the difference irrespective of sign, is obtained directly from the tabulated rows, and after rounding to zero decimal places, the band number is 5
